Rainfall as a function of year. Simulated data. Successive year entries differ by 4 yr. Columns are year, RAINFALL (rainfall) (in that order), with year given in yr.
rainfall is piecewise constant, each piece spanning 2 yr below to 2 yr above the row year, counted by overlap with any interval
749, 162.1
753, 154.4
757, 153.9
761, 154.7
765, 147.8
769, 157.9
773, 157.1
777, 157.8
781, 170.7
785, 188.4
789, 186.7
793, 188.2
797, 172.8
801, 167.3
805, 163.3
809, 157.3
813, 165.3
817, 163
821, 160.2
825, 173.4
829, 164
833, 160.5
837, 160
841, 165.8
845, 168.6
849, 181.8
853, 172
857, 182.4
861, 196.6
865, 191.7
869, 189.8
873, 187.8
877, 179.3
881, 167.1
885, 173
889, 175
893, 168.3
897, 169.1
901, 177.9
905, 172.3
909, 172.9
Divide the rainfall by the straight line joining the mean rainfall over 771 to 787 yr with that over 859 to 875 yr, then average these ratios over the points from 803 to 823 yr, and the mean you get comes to 0.912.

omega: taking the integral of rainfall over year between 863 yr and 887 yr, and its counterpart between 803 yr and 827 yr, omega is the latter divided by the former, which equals 0.90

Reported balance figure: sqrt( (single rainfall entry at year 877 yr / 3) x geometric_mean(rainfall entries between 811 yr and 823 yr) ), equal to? 99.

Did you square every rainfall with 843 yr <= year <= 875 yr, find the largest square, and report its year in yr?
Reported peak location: 861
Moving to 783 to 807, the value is 785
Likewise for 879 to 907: 901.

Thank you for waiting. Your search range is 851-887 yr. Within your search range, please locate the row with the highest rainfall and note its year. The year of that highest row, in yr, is 861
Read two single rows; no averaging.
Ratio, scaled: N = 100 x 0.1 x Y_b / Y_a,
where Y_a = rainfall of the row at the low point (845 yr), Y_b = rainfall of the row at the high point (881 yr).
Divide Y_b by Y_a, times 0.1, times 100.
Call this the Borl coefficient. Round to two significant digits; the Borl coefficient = 9.9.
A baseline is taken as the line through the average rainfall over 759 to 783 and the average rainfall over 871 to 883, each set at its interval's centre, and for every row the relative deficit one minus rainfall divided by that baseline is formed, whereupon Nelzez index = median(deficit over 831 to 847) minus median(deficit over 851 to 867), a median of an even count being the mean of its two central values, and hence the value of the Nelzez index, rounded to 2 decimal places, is 0.11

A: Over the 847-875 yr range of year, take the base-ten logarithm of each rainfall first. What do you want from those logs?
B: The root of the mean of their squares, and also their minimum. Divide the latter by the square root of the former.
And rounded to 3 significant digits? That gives 1.48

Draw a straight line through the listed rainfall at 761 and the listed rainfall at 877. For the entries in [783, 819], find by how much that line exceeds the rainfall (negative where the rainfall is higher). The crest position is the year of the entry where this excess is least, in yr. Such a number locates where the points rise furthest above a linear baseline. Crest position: 785 yr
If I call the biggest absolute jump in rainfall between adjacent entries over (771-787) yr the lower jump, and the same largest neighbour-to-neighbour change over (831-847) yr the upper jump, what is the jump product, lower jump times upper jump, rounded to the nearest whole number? 103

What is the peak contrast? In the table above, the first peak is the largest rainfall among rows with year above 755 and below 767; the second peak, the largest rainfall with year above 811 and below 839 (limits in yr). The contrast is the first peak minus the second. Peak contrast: -19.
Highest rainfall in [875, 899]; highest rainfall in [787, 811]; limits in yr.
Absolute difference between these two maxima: 8.9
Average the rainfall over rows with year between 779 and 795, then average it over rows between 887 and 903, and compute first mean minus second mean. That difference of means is 11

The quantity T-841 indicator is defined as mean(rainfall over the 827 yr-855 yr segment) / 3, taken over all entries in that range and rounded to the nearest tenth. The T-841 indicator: 55.8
